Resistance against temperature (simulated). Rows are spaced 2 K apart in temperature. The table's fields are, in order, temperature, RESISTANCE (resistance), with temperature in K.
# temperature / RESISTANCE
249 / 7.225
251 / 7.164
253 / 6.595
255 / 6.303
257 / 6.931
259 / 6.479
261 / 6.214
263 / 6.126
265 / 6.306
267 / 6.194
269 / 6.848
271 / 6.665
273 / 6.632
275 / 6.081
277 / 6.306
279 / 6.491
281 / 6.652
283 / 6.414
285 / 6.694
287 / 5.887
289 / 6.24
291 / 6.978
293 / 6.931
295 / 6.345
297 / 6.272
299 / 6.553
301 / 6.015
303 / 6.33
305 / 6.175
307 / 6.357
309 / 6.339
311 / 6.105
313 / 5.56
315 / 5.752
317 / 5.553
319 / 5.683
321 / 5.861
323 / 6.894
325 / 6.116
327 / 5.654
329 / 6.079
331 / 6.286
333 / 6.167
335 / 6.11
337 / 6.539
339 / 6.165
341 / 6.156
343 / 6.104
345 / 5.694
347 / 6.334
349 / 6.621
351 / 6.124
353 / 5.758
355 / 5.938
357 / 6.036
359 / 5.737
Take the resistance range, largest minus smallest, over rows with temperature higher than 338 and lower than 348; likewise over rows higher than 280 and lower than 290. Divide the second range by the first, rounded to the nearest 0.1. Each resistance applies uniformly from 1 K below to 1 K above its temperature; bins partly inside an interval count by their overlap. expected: 1.3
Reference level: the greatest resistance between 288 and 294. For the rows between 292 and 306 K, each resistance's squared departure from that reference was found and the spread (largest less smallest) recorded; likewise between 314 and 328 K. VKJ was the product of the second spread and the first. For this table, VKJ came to 1.87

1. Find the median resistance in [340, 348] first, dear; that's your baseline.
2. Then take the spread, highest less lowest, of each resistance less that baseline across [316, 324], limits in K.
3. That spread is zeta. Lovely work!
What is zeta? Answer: 1.3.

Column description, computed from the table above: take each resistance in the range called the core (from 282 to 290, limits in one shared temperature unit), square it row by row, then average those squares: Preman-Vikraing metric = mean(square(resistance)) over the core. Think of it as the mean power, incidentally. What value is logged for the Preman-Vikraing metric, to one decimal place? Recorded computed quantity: 39.9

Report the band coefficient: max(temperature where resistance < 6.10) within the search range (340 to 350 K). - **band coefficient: 345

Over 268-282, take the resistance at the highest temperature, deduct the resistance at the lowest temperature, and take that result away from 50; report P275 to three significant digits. 50.2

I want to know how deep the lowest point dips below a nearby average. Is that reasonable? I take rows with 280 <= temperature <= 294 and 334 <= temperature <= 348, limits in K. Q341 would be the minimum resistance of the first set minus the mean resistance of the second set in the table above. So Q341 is -0.27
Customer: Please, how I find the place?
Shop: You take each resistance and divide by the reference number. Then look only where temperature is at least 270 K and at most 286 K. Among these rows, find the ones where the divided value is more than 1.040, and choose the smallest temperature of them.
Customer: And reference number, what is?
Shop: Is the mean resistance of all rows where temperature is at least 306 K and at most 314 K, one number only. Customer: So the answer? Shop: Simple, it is 271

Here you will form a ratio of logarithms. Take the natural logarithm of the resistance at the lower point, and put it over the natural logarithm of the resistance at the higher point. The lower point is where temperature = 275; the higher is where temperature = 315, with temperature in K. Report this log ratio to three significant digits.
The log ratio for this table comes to 1.03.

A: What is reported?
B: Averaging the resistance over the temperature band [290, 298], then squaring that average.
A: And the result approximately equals 44.0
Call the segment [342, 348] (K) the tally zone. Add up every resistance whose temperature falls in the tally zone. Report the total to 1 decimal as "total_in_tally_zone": 18.1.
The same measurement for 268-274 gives 20.1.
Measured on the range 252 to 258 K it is 19.8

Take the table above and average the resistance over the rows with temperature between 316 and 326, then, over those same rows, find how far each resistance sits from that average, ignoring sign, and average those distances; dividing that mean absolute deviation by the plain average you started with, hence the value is 0.064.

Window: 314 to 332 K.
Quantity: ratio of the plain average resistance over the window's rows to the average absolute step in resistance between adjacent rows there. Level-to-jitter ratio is 14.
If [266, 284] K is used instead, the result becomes 23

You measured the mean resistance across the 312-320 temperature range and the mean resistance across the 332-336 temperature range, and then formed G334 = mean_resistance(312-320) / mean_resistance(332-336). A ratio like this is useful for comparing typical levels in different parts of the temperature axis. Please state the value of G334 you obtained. 0.92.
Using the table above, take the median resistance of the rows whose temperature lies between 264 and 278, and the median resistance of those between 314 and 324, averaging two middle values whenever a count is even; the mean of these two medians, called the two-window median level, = 6.029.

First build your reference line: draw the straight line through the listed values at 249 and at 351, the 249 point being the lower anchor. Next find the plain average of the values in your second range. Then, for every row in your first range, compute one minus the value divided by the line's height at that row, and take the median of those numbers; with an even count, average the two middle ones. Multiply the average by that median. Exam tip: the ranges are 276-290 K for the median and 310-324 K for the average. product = 0.38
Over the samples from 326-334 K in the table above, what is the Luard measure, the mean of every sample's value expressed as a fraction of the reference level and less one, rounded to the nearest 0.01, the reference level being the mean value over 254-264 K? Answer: -0.06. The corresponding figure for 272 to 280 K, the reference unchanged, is -0.01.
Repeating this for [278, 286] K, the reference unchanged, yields 0.02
